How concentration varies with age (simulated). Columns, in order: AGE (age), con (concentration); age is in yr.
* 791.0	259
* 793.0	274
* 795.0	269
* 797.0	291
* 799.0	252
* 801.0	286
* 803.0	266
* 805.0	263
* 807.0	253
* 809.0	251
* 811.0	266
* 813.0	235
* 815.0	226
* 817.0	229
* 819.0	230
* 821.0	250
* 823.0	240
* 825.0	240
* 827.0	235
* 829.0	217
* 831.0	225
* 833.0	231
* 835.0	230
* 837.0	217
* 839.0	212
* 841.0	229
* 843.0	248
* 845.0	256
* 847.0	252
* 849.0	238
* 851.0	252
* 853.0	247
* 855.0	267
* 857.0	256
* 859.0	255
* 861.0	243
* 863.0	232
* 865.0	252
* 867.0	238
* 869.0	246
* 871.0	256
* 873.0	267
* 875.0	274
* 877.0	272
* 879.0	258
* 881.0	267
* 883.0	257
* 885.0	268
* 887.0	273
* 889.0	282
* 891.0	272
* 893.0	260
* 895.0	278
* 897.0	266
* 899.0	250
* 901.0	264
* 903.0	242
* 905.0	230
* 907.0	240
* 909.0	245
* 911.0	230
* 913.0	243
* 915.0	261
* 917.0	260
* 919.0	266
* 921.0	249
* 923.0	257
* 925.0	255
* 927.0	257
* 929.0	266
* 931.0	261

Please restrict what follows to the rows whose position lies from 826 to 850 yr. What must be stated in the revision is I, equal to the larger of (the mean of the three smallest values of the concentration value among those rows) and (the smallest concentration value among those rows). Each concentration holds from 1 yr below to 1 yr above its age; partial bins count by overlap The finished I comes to 215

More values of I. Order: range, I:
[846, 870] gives 236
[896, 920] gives 233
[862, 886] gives 239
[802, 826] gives 228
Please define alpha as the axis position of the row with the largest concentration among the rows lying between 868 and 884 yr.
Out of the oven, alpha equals 875.0 yr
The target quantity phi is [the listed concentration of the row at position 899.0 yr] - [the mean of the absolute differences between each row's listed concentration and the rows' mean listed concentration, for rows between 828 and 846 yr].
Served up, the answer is 240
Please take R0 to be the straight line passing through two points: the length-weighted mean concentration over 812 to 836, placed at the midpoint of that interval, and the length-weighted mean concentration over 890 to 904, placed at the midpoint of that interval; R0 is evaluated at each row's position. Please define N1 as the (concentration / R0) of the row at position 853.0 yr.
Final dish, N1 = 1.01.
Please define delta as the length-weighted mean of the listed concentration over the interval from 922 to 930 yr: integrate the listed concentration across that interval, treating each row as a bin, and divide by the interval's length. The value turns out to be 259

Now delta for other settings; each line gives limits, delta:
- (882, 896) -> 270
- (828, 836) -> 226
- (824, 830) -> 231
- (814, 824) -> 235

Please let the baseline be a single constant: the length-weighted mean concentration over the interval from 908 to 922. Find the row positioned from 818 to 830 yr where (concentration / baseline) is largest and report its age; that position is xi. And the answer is 821.0 yr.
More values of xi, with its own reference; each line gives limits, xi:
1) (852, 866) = 855.0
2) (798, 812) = 801.0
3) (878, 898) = 889.0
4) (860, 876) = 875.0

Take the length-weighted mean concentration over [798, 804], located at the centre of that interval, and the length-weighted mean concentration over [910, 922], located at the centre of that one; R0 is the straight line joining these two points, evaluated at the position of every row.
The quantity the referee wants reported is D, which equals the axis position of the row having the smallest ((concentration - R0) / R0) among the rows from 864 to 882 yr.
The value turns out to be 867.0 yr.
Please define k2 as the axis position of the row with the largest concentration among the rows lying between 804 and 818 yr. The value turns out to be 811.0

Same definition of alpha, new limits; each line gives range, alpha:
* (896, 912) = 897.0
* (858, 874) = 873.0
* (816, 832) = 821.0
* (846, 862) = 855.0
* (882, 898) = 889.0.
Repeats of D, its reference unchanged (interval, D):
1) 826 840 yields 839.0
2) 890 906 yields 905.0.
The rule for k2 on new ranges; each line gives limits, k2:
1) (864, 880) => 875.0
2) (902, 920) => 919.0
